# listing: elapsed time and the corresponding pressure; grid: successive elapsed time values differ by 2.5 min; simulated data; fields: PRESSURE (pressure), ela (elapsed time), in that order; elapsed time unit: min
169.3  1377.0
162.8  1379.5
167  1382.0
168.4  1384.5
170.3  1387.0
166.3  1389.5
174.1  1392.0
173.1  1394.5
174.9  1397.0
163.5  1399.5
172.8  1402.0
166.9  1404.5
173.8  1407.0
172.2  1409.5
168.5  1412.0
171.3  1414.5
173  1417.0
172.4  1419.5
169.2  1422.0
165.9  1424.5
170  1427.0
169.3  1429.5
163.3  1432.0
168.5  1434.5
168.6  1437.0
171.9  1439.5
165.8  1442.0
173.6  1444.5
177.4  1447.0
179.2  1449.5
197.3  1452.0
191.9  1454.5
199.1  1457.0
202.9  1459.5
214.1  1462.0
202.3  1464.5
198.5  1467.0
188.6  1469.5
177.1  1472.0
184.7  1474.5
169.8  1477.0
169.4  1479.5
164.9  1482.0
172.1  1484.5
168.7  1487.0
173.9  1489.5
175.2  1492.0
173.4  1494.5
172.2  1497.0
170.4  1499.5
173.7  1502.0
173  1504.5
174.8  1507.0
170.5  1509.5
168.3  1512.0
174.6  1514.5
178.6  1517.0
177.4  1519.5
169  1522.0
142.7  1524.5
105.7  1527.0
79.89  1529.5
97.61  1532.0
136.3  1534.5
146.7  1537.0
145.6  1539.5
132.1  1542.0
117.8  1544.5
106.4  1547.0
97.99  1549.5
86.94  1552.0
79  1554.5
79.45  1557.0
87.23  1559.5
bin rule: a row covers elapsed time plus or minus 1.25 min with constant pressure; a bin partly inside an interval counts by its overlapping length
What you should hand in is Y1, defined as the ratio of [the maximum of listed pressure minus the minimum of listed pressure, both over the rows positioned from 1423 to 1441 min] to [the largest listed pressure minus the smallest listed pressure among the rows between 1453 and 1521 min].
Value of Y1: 0.2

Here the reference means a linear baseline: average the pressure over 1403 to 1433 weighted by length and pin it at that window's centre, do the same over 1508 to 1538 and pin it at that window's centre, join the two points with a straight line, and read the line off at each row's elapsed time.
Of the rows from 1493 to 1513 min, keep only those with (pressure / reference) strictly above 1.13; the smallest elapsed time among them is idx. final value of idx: 1494.5 min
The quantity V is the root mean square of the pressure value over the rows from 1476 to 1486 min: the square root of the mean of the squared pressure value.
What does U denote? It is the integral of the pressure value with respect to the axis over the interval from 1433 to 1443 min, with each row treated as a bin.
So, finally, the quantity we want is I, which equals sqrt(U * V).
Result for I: 534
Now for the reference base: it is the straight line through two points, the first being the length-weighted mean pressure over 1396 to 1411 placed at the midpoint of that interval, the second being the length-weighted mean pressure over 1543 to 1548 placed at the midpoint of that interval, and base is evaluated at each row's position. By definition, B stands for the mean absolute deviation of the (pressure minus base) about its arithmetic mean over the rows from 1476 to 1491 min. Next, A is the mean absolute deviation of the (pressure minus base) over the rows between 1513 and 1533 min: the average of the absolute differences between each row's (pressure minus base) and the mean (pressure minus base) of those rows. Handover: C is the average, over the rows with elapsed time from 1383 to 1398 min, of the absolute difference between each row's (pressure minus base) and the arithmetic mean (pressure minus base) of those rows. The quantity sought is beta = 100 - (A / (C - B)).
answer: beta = 69.7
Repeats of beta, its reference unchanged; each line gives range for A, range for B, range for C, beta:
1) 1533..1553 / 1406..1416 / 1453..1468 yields 96.0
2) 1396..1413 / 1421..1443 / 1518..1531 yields 99.9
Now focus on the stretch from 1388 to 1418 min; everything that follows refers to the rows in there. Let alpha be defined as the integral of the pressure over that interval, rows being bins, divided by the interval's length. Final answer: 171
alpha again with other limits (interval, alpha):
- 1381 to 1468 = 176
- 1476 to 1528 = 168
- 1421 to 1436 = 168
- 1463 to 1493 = 179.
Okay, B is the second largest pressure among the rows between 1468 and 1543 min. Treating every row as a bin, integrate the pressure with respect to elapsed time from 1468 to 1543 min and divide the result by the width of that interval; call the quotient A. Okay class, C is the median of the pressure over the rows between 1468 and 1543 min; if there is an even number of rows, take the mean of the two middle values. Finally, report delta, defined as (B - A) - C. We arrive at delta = -146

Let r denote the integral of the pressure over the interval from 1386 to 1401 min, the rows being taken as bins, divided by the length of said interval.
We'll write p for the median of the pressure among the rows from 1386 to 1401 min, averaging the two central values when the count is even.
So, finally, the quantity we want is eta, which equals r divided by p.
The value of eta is 0.992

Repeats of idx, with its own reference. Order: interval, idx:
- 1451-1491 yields 1452.0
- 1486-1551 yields 1489.5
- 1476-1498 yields 1489.5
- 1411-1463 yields 1452.0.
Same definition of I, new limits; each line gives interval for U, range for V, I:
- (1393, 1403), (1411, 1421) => 541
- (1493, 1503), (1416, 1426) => 542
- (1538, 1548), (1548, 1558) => 330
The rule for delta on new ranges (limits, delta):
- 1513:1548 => -99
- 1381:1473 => -146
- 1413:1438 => -166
